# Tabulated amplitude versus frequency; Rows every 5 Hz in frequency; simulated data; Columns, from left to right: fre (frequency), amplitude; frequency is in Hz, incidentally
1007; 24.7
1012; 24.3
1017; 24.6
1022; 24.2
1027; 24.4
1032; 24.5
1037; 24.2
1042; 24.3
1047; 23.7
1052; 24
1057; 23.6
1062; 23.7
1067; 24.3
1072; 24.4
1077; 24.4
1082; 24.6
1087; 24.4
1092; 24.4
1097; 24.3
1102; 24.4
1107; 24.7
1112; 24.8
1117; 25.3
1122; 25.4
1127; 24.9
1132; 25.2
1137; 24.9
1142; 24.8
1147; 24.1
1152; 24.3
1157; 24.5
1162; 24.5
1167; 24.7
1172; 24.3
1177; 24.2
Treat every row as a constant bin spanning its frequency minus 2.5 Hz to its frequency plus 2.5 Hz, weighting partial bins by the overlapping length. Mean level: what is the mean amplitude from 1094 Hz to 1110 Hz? 24.5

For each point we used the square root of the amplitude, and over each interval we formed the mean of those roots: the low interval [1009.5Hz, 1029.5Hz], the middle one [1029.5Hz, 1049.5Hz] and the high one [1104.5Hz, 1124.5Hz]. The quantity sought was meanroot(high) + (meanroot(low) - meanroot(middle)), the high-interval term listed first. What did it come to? 5.03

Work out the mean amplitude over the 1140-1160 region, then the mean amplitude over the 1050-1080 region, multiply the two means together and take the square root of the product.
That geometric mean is 24.2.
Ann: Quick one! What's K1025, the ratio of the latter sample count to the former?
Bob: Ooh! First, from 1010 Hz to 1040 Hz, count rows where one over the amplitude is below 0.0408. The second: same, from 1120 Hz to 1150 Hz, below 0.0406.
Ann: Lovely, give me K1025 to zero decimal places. 5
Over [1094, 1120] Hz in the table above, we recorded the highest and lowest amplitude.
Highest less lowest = 1.0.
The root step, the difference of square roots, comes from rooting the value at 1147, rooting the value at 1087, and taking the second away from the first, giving -0.03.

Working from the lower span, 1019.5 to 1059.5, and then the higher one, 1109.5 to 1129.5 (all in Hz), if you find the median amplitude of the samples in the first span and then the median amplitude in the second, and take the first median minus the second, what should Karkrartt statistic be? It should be -0.90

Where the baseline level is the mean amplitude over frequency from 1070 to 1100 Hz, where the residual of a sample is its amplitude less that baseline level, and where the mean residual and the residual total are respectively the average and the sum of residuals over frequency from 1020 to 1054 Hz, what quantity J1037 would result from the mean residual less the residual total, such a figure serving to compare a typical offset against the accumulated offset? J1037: 1.4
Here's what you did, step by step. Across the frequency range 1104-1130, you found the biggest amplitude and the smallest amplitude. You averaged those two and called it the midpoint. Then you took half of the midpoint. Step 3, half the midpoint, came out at 12.5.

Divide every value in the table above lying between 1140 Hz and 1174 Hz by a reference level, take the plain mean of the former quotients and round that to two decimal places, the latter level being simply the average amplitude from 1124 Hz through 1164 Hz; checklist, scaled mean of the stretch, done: 0.99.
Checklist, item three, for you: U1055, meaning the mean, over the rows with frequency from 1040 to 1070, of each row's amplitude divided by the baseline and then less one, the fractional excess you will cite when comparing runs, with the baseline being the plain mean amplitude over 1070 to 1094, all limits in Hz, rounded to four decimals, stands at -0.0207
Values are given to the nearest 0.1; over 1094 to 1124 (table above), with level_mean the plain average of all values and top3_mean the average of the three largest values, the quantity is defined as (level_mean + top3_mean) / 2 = 25.0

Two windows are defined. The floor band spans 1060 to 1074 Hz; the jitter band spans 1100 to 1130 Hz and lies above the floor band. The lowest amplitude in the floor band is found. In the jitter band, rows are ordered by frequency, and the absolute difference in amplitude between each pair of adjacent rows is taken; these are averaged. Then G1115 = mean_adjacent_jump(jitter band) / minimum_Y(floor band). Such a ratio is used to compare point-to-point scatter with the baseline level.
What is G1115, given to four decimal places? 0.0127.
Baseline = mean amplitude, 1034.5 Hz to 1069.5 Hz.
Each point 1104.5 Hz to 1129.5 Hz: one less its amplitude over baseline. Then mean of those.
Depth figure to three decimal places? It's -0.044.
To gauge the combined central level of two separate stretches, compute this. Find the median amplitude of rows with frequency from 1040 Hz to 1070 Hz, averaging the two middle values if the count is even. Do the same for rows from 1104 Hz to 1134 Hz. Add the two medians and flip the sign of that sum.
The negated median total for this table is -48.9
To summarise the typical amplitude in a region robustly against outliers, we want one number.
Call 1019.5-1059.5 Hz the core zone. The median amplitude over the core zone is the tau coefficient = 24.2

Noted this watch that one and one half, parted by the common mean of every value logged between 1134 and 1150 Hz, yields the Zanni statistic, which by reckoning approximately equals 0.0610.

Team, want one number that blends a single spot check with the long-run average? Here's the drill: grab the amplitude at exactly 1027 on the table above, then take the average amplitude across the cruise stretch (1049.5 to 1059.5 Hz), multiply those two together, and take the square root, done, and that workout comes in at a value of 24.1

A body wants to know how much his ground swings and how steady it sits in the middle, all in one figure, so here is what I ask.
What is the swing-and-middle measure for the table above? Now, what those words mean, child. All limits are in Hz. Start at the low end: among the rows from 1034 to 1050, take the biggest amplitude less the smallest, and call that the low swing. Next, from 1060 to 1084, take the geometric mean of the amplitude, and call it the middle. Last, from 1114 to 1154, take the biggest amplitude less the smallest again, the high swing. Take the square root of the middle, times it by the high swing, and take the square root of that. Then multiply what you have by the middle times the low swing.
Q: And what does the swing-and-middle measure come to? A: 37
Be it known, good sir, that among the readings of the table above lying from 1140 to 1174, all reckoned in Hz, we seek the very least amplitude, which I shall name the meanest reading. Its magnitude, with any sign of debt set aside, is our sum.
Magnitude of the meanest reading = 24.1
